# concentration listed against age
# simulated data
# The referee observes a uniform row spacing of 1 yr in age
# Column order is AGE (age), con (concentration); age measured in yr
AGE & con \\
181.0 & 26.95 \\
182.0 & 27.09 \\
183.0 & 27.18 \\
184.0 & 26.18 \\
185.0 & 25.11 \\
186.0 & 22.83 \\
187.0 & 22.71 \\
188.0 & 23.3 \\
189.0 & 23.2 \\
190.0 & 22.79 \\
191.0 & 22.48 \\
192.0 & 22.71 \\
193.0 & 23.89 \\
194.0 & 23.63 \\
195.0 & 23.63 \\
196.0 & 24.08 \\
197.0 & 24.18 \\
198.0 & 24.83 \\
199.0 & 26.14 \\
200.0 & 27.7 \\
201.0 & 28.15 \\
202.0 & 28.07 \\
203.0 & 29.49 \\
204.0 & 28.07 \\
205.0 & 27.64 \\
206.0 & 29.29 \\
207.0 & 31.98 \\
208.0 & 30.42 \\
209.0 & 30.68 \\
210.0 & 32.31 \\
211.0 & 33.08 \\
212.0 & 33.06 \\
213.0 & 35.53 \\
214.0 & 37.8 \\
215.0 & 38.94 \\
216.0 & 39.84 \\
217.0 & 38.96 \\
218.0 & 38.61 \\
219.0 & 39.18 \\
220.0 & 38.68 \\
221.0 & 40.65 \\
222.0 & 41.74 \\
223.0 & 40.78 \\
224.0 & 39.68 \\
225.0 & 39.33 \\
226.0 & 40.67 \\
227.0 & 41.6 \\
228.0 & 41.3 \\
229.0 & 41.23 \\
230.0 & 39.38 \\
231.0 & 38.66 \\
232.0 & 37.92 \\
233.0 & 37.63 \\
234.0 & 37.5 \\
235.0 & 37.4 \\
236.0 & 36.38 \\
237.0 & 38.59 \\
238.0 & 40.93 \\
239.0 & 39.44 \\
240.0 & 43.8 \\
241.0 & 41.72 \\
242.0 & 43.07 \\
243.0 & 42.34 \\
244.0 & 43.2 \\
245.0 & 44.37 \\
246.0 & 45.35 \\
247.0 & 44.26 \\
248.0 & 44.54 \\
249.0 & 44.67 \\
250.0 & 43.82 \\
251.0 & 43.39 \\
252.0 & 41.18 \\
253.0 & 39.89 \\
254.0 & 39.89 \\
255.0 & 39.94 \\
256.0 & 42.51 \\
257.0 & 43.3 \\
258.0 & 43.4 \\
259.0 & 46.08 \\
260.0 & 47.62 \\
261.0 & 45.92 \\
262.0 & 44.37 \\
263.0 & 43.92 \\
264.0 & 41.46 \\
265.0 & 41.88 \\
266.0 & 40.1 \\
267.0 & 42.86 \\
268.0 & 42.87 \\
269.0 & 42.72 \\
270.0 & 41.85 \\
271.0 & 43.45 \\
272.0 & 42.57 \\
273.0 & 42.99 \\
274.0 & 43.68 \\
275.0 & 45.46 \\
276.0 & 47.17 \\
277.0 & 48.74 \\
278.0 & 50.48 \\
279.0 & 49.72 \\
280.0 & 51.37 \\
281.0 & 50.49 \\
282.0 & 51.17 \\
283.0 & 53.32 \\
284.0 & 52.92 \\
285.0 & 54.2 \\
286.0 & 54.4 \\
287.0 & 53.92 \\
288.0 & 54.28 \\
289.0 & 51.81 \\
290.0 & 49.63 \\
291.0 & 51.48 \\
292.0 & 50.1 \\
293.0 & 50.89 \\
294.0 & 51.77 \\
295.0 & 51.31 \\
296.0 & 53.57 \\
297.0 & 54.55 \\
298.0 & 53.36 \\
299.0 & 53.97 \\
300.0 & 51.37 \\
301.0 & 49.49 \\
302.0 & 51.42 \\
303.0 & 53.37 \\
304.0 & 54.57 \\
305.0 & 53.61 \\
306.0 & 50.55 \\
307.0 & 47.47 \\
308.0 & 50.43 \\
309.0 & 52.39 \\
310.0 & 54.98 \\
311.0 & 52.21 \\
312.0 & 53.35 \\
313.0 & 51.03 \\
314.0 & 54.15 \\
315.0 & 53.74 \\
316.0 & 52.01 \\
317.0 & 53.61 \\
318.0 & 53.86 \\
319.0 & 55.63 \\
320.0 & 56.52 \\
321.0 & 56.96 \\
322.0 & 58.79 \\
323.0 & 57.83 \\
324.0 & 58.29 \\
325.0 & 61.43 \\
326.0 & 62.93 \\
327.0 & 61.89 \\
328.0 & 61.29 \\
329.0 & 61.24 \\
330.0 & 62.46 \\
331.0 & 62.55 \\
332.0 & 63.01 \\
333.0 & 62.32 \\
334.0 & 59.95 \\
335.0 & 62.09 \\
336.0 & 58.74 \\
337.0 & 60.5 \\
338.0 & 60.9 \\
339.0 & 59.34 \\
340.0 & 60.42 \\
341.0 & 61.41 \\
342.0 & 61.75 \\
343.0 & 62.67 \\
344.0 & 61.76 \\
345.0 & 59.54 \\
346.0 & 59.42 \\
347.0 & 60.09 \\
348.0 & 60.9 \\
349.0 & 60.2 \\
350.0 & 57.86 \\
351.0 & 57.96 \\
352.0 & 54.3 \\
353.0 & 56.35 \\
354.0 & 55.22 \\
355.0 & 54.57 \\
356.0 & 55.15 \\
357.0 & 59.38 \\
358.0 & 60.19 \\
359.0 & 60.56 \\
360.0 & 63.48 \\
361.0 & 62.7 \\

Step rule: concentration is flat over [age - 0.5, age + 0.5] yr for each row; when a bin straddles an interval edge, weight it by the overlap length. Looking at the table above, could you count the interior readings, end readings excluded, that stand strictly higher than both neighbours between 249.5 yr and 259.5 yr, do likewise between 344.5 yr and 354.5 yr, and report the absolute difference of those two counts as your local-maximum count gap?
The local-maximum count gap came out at 3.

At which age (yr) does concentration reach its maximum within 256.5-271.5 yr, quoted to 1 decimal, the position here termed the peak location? 260.0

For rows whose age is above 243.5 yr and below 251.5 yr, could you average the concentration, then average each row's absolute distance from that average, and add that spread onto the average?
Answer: 45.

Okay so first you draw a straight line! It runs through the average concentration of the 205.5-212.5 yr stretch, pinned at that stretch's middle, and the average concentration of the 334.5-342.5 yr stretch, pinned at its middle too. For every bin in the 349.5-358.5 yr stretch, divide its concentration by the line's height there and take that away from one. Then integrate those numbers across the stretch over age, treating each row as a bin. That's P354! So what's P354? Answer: 1.0 yr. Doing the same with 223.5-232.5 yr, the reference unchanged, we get -1.0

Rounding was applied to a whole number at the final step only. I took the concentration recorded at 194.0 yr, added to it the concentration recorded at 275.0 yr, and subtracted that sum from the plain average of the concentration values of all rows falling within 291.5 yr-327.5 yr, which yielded -15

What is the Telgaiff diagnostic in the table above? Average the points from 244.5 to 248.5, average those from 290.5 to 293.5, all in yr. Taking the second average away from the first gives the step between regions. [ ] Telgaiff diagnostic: -6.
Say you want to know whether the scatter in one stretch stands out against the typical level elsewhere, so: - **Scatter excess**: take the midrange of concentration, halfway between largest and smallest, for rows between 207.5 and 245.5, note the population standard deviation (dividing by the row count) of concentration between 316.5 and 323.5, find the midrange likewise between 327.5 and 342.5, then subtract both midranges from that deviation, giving -96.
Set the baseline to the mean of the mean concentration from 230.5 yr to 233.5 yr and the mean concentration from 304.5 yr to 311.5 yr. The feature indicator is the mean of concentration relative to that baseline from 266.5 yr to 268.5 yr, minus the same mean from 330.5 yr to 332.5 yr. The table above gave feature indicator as -20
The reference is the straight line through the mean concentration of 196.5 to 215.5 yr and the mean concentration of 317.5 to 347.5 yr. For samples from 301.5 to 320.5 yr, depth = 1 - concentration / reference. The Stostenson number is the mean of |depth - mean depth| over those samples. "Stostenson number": 0.027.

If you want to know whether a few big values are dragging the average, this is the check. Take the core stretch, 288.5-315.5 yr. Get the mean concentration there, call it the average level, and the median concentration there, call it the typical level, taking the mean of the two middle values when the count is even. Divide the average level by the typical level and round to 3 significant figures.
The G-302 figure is 1.01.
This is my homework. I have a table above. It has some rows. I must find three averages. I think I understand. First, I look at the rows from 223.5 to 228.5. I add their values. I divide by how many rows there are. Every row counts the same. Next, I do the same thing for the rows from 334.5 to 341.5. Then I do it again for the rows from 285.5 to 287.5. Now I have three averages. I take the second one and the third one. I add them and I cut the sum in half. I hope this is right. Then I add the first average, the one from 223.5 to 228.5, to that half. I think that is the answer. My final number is 98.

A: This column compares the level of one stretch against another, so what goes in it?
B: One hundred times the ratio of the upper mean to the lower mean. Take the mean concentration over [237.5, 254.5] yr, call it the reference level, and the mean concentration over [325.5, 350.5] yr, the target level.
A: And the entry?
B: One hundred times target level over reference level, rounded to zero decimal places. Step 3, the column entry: 143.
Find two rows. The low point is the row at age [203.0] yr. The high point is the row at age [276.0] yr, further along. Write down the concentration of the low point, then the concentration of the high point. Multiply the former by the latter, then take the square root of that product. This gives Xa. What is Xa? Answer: 37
